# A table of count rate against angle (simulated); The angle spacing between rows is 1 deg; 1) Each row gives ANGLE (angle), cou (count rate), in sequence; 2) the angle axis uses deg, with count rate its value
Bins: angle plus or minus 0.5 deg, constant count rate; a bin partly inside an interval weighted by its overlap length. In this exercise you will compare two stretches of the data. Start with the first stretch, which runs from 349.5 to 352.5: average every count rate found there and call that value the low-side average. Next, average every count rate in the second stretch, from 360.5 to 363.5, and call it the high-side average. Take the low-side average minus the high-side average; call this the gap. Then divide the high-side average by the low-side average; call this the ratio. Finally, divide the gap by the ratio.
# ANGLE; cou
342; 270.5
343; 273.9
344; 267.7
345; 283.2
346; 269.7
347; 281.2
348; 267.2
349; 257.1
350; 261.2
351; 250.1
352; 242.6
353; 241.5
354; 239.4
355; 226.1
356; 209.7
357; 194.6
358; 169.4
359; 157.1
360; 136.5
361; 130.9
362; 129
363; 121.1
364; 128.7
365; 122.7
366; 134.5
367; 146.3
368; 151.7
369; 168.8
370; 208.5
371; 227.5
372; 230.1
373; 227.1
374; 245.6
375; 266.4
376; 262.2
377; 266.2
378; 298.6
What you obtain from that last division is 246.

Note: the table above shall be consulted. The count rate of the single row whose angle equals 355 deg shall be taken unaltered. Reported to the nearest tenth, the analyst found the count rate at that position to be 226.1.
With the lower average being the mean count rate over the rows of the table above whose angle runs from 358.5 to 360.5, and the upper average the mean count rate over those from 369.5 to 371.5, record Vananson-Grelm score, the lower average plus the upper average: 365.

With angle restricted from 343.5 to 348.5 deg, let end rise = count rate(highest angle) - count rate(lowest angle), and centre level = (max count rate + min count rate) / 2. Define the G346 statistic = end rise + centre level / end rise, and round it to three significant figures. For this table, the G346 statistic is -551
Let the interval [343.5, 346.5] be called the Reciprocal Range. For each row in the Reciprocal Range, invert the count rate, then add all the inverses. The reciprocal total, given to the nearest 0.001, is 0.011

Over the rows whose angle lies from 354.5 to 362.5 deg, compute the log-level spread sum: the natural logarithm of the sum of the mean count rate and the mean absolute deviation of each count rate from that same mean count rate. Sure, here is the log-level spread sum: 5.30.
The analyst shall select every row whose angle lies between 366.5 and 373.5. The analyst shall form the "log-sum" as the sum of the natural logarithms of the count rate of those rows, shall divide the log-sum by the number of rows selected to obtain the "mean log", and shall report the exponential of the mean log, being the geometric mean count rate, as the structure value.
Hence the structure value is 191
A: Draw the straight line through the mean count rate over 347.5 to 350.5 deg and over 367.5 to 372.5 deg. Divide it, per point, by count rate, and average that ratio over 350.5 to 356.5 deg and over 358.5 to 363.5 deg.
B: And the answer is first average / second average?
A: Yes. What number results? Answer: 0.631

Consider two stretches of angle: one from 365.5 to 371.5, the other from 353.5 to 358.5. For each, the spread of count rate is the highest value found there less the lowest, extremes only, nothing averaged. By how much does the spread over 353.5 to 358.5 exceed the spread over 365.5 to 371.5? -23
